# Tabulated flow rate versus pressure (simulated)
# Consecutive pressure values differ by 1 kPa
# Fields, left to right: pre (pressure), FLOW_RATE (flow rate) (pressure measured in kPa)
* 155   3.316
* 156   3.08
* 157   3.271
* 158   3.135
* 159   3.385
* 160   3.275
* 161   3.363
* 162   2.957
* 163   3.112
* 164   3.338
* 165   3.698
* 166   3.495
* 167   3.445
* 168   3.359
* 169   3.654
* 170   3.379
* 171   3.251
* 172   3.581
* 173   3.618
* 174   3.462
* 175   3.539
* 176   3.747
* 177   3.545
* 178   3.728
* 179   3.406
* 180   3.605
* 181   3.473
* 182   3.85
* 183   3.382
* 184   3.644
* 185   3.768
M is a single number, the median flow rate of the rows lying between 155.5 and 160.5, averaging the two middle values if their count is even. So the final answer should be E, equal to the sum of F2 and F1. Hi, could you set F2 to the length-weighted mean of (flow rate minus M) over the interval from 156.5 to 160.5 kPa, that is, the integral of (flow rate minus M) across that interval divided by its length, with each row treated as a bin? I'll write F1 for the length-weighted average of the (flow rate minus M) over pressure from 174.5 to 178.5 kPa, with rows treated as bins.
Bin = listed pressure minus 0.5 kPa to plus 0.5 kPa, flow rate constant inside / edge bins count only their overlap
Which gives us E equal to 0.36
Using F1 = 0.37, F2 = 0.00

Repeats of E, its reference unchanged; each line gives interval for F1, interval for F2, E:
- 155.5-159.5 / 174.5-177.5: 0.29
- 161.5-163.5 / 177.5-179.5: 0.06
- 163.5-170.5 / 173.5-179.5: 0.51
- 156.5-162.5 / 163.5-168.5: 0.16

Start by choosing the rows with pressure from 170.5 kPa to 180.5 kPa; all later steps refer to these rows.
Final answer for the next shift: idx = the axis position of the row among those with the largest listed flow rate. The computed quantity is 176 kPa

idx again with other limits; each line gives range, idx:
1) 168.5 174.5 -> 169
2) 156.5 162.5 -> 159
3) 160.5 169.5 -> 165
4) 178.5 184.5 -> 182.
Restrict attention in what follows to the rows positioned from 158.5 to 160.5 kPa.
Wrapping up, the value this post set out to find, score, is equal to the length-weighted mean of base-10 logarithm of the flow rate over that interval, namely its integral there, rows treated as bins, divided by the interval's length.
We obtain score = 0.522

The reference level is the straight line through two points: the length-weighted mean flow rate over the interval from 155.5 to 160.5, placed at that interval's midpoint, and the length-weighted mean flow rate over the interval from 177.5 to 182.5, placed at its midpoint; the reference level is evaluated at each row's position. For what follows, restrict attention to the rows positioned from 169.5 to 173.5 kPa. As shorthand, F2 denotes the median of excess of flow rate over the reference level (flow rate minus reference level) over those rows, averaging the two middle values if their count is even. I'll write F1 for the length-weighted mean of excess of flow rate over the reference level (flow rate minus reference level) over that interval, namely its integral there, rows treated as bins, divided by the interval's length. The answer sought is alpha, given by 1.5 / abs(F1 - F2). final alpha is 48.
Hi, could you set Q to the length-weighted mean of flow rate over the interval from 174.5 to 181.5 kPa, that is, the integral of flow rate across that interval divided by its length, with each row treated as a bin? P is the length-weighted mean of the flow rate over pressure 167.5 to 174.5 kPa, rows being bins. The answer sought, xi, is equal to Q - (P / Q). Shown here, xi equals 2.61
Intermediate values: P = 3.47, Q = 3.58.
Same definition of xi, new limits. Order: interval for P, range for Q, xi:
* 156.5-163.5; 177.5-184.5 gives 2.69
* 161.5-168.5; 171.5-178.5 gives 2.67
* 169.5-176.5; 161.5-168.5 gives 2.29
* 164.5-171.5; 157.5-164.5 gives 2.15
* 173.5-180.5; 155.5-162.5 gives 2.10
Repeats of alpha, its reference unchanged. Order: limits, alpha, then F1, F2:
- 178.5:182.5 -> 34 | -0.038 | -0.08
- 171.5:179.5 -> 90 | 0.044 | 0.06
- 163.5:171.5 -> 58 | 0.058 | 0.03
